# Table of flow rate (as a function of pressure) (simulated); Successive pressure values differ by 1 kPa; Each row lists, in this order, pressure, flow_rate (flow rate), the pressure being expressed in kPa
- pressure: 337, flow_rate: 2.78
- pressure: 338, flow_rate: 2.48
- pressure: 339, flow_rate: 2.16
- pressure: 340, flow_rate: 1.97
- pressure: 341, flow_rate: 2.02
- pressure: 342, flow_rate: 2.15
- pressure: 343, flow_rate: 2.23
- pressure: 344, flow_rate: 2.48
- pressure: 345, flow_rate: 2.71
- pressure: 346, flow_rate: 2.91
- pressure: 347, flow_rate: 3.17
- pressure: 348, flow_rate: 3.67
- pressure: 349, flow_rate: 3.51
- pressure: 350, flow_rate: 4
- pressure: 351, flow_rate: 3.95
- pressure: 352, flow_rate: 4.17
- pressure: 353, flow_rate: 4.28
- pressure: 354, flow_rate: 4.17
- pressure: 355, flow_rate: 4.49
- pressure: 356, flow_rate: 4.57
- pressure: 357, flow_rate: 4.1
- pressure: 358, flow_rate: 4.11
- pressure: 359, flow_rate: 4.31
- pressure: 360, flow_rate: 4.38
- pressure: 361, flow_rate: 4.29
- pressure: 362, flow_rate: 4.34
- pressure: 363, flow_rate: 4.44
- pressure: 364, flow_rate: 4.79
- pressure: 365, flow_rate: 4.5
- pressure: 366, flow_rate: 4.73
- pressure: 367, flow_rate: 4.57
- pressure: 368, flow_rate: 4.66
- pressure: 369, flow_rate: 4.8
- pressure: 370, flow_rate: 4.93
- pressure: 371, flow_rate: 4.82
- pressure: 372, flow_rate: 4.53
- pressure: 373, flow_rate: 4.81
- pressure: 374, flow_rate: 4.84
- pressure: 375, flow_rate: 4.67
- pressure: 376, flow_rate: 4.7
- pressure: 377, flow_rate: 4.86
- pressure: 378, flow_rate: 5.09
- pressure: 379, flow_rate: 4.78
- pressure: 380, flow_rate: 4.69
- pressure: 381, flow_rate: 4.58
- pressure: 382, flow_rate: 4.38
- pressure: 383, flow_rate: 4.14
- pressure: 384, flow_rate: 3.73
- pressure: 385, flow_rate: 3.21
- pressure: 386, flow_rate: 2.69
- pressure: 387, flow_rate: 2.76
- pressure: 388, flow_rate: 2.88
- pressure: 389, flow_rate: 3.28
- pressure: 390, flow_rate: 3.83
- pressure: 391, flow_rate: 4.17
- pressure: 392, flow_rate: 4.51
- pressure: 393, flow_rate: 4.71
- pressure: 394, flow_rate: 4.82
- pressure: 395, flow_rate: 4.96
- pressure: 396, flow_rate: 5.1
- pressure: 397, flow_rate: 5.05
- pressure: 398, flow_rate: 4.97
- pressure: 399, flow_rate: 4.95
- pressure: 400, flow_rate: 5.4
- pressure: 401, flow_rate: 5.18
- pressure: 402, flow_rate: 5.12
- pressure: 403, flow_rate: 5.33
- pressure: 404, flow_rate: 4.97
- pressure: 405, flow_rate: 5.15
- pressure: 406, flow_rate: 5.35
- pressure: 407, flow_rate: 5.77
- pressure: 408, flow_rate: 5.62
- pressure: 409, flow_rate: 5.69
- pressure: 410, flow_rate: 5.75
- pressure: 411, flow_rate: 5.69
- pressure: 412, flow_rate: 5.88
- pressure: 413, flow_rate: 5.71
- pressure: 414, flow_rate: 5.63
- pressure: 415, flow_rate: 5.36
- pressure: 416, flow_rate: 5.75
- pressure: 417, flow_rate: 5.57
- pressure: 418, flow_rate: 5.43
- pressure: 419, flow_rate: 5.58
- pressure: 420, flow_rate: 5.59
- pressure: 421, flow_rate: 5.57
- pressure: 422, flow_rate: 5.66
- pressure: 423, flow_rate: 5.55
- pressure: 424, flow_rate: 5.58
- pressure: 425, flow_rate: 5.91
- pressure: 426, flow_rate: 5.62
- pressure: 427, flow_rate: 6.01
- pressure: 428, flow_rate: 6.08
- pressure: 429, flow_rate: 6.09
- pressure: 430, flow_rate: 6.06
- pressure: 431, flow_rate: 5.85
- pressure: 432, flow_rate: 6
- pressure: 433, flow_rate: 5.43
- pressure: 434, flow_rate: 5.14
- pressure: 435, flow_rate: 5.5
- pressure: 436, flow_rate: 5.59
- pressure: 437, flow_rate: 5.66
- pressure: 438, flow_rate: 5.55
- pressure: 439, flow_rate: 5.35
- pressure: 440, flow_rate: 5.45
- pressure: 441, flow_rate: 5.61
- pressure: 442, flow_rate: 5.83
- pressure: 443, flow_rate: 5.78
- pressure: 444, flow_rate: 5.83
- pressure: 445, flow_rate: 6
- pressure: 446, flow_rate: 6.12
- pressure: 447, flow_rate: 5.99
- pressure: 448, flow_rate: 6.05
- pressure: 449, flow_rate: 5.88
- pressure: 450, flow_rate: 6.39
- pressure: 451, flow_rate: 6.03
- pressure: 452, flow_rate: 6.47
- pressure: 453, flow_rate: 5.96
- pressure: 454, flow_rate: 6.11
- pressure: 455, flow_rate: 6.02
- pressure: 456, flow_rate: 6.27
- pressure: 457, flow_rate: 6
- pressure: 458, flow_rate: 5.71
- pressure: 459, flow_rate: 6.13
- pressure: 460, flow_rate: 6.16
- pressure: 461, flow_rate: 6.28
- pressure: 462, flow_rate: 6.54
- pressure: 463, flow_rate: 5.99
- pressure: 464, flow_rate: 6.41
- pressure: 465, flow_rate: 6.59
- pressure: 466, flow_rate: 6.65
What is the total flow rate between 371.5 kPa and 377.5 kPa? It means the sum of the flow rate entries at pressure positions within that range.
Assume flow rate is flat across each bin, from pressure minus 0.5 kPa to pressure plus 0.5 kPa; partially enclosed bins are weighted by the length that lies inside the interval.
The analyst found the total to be 28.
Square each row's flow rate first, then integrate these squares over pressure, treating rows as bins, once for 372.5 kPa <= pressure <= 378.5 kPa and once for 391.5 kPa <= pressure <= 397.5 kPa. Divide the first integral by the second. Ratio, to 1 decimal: 1.0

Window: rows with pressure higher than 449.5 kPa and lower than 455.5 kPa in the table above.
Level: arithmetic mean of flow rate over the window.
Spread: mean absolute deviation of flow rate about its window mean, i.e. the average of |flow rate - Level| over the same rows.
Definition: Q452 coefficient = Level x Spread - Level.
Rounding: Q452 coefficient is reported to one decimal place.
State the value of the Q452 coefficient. -5.1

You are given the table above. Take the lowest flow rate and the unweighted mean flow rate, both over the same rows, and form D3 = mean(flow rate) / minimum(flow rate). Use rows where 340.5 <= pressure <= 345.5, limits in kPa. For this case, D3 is 1.15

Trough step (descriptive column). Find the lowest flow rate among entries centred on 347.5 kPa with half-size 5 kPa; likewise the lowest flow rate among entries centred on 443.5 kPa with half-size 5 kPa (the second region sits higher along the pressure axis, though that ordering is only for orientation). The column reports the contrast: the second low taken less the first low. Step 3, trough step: 3.1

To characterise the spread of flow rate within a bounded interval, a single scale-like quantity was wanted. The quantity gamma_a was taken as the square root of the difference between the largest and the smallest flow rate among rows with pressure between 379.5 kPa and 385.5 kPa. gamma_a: 1.22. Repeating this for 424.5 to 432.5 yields 0.69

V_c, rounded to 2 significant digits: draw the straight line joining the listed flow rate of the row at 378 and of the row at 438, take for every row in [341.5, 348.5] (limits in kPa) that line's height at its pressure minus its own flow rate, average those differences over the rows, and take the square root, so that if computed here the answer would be 1.4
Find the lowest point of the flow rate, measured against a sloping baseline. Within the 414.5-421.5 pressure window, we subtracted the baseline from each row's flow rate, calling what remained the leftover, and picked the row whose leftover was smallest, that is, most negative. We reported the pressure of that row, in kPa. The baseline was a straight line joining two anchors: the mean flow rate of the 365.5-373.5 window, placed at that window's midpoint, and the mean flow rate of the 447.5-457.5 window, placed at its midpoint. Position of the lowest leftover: 415 kPa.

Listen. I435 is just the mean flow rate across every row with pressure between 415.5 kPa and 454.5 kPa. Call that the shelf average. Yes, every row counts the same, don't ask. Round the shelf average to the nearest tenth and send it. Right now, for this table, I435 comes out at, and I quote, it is 5.8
